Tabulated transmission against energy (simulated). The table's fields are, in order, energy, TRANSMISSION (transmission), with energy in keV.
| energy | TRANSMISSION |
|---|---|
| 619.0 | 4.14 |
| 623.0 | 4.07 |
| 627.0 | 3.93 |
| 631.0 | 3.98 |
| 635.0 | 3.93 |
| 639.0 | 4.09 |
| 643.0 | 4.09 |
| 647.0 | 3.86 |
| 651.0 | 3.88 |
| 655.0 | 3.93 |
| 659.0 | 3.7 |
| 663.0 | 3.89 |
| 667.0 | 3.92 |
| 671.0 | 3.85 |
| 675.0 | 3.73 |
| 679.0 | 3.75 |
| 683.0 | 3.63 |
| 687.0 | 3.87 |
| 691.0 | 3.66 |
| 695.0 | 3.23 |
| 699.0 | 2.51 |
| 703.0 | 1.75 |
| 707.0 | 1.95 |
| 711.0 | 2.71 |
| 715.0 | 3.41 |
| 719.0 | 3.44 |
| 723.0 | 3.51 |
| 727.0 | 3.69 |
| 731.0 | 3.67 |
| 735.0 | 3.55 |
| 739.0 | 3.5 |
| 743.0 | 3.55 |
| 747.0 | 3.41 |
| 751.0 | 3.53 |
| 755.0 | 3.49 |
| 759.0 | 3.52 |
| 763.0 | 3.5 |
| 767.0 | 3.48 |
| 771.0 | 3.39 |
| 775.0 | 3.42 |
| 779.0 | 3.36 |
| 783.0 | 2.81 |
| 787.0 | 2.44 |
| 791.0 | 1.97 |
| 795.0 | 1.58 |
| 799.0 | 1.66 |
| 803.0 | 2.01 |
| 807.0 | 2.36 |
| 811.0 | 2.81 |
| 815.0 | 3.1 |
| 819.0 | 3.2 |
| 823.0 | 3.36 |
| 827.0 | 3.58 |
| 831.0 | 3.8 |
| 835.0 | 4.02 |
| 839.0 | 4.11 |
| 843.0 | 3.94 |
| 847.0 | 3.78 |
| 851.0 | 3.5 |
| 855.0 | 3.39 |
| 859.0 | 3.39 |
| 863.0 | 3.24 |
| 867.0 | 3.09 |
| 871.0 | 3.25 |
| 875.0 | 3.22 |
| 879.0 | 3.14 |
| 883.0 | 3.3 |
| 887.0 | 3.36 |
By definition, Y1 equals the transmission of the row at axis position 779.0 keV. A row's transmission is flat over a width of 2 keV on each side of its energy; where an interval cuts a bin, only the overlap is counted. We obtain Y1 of 3.36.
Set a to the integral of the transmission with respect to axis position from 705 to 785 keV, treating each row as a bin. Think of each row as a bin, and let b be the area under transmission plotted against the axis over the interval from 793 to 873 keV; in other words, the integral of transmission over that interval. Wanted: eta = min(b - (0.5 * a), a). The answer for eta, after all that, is 119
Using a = 268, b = 253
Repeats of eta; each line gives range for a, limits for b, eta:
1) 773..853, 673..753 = 143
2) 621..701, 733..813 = 86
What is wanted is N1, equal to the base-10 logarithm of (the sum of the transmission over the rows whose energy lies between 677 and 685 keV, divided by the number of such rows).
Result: 0.567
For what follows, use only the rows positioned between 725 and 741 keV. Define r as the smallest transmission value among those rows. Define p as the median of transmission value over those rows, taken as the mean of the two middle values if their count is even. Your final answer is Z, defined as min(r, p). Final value 3.5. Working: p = 3.6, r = 3.5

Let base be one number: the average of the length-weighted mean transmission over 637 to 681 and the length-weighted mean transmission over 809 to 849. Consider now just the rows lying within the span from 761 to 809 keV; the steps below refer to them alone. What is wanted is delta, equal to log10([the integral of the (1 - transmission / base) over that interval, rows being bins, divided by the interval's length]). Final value -0.5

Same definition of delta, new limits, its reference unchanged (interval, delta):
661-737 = -1.0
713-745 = -1.3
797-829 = -0.6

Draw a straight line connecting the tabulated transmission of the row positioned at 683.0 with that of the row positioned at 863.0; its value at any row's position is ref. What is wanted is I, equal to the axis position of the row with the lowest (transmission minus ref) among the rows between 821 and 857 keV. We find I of 823.0 keV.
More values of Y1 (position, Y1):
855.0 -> 3.39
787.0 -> 2.44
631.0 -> 3.98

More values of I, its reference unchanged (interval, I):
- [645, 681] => 659.0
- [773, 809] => 795.0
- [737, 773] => 747.0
